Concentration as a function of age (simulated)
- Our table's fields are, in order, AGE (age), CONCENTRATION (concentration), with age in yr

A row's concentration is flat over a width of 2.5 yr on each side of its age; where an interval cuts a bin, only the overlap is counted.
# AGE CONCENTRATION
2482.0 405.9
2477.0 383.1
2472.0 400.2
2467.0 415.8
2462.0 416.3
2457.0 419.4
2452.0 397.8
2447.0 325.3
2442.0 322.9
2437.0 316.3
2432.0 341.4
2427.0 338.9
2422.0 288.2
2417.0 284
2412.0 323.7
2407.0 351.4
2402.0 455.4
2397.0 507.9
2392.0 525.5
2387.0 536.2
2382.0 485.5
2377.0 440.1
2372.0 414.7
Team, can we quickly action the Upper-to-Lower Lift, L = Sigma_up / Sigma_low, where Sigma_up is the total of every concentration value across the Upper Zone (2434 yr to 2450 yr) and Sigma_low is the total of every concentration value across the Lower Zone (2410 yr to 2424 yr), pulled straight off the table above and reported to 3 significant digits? 1.08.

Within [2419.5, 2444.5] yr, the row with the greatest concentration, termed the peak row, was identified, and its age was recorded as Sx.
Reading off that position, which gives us 2432.0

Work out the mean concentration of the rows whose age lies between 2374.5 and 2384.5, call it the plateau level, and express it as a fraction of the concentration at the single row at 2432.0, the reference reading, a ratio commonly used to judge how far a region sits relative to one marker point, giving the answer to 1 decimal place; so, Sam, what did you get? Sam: 1.4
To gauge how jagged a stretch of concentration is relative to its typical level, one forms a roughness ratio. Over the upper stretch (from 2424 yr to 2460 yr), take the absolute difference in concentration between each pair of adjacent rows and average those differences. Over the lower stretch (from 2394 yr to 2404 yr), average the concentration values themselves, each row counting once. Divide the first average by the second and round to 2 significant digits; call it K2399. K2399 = 0.045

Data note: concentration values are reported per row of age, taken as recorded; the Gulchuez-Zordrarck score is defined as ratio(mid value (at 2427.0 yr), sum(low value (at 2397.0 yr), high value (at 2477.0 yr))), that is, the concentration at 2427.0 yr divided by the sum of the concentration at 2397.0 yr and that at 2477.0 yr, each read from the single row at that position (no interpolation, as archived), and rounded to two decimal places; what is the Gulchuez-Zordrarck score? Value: 0.38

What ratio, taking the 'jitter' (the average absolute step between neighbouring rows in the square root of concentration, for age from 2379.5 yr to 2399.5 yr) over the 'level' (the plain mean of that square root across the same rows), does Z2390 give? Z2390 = 0.026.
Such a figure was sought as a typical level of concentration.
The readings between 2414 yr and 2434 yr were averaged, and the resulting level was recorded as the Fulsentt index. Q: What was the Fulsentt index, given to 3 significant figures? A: 313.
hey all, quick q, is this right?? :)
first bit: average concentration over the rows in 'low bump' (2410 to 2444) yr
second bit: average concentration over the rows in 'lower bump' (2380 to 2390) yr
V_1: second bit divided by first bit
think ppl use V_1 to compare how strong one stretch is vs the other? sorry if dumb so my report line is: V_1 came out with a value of 1.6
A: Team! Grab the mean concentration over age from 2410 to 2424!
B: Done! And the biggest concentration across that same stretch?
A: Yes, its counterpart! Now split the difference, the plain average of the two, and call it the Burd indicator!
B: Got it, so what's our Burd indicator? 311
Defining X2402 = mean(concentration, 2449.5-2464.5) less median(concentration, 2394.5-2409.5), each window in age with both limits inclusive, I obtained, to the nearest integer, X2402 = -44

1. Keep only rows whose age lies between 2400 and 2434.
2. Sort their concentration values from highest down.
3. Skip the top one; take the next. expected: 351.4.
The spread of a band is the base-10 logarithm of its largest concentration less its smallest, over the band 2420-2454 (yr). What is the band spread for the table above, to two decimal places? 2.04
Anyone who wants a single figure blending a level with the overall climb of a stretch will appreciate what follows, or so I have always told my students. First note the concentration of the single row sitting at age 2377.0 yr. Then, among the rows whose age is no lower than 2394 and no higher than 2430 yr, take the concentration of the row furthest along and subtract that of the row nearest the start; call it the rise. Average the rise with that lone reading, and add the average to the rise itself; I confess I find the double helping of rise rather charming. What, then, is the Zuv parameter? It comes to -33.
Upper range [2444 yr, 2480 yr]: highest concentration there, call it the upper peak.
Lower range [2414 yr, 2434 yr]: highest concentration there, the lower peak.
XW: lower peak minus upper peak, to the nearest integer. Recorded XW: -78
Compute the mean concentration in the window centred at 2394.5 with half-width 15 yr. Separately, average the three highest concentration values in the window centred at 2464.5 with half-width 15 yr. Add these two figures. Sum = 894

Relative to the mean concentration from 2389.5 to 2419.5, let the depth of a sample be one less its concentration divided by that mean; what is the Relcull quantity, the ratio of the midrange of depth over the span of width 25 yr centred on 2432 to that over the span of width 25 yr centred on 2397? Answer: -2.6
